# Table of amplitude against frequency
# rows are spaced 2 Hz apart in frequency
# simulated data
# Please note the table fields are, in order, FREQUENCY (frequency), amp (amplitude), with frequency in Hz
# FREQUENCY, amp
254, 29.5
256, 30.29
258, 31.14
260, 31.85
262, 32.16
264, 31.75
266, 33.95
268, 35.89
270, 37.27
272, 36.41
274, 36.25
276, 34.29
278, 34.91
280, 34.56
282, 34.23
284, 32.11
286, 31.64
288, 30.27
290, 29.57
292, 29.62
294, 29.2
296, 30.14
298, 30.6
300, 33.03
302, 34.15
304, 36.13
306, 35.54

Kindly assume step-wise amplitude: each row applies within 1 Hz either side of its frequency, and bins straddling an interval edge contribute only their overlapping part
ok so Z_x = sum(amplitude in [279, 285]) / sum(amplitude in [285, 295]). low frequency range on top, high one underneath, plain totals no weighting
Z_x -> 0.67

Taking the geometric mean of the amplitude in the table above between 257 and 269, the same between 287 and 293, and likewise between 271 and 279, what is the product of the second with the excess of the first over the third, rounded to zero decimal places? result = -81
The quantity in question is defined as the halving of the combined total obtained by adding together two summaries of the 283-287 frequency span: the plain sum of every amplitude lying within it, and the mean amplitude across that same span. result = 48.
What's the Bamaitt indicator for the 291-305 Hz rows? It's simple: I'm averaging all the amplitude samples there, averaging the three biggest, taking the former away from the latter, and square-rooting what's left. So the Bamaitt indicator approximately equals 1.61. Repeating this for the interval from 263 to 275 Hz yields 1.18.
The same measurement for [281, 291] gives 1.05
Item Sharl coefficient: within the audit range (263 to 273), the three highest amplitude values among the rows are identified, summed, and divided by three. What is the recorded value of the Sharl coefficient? 36.5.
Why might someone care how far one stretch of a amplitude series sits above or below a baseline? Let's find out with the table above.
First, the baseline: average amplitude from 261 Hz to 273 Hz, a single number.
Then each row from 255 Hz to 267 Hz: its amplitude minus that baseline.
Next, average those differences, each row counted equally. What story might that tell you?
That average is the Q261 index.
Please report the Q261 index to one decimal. -2.7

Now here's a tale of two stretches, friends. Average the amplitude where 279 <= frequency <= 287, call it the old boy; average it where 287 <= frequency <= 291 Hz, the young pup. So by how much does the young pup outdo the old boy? -3.2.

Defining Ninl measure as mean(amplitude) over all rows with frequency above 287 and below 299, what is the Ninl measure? 29.9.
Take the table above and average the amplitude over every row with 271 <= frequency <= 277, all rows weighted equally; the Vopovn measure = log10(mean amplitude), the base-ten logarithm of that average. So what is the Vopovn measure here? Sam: 1.55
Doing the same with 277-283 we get 1.54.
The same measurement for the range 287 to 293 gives 1.47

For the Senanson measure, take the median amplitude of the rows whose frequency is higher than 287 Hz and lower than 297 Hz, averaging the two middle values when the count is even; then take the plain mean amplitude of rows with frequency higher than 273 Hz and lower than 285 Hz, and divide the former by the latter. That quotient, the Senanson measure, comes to 0.86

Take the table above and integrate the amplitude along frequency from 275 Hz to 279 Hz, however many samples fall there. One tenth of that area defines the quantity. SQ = 13.8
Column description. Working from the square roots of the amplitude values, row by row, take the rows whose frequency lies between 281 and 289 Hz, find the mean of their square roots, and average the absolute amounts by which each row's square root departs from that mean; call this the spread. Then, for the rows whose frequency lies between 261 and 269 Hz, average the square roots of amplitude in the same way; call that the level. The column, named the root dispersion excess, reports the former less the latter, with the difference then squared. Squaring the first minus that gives 32.3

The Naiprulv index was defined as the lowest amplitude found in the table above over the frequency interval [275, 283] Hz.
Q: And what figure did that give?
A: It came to 34.23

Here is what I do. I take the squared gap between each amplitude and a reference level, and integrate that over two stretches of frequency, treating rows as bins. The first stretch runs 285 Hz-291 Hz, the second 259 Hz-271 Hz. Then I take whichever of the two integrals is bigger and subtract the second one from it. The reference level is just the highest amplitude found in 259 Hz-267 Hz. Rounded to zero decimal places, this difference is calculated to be 22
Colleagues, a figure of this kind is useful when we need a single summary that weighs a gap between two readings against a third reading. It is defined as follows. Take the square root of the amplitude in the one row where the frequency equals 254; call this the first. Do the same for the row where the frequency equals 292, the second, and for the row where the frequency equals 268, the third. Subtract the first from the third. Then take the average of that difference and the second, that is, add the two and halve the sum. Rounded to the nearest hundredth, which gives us 3.00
